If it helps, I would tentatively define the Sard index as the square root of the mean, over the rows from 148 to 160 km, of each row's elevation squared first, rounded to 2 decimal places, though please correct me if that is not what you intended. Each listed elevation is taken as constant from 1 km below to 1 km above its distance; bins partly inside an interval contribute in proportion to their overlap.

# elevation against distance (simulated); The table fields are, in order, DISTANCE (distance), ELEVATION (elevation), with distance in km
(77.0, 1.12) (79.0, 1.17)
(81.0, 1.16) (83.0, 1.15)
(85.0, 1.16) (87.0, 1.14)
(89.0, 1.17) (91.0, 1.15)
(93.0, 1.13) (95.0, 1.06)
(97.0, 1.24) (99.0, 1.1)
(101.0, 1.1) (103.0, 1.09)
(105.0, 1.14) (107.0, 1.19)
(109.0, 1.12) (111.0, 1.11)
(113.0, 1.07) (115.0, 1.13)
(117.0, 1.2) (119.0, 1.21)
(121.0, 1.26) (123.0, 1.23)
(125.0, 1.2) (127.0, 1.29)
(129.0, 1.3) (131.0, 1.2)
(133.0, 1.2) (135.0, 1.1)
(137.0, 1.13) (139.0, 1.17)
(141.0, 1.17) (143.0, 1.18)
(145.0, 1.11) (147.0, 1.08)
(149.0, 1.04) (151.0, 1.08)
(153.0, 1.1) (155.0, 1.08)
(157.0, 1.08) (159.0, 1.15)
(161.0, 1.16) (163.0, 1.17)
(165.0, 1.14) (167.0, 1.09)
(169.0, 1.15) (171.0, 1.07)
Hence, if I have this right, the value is 1.09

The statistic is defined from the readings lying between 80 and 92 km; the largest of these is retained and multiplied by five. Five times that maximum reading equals 5.85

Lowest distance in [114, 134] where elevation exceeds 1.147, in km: 117.0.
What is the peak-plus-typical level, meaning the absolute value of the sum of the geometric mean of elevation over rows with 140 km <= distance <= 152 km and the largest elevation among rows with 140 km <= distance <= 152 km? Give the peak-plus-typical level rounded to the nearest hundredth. 2.29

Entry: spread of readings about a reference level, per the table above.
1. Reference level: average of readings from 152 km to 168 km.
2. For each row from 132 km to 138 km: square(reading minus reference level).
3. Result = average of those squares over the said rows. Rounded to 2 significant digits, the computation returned 0.0022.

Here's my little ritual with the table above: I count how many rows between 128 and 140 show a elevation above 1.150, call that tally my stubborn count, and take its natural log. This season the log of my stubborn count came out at 1.39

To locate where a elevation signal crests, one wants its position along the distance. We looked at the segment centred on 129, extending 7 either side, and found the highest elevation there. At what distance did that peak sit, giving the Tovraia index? 129.0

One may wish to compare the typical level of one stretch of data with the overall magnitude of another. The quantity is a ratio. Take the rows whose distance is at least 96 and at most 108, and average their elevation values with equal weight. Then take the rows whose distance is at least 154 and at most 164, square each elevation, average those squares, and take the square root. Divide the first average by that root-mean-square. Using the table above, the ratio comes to 1.013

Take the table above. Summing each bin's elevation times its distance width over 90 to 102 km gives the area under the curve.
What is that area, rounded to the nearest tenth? 13.6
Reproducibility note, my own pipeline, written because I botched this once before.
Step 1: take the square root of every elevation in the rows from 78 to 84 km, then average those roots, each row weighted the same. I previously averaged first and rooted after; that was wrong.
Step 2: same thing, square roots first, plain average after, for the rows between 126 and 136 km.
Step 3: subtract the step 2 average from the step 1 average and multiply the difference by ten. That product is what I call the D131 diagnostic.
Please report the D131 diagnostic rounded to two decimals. -0.26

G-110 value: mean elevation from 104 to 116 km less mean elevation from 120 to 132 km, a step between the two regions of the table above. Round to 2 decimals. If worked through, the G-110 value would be -0.12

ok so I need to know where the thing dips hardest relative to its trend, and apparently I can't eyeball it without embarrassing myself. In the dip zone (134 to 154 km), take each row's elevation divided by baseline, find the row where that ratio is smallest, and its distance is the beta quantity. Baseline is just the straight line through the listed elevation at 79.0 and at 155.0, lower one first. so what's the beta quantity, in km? 149.0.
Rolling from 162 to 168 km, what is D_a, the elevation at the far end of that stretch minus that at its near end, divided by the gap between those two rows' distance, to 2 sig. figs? -0.020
